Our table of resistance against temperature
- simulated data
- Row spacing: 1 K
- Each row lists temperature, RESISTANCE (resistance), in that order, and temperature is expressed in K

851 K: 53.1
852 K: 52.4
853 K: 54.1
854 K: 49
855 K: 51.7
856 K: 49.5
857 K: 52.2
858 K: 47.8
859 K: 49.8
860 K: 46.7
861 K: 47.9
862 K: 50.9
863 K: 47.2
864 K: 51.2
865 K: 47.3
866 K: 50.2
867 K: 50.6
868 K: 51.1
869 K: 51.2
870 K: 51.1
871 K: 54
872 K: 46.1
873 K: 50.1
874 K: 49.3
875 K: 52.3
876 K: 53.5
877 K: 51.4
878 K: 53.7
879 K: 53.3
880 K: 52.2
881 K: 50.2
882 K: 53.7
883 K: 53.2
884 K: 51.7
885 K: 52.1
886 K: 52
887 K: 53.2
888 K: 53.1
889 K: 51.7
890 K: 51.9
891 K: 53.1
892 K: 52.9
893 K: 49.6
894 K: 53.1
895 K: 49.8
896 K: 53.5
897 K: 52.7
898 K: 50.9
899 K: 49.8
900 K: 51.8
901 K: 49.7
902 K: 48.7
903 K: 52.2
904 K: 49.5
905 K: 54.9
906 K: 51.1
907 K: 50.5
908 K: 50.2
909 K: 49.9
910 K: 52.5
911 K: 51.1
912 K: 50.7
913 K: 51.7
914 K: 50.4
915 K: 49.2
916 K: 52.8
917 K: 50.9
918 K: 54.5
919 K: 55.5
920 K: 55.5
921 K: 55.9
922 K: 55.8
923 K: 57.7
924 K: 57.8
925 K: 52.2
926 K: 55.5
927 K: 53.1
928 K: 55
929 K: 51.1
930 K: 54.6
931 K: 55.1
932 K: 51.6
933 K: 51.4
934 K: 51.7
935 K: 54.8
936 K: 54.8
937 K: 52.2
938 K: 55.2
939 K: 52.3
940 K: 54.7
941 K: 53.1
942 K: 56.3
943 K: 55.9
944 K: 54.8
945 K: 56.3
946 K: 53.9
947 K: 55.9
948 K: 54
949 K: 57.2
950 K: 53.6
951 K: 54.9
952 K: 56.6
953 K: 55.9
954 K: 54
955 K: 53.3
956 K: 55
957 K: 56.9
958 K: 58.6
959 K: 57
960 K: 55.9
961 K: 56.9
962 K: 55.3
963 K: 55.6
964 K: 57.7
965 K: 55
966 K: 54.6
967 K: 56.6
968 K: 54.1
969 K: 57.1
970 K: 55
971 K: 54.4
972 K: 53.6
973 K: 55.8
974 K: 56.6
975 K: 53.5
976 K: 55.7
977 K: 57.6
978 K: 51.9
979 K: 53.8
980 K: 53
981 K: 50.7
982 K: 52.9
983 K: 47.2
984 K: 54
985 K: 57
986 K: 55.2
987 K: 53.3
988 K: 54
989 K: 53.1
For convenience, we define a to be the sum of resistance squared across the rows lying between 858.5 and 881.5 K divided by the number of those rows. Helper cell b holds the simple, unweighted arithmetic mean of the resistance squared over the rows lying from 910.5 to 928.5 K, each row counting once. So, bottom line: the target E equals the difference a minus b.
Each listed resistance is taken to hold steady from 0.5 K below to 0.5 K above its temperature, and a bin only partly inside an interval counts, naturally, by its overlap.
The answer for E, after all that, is -328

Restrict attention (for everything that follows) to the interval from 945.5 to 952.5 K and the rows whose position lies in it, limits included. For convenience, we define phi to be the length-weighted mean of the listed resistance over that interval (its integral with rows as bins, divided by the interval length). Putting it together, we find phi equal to 55.2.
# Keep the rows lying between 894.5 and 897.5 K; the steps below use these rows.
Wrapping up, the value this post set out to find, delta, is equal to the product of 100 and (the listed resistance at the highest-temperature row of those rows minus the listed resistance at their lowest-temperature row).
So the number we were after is 290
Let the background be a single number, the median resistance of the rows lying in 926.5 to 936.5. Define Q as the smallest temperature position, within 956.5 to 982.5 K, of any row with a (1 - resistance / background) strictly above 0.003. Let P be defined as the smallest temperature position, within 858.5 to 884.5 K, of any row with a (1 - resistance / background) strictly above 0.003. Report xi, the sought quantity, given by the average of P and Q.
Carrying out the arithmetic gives 915.5 K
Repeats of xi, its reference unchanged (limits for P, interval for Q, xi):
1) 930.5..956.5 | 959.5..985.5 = 952.0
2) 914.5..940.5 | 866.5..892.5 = 891.0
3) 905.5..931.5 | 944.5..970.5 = 928.0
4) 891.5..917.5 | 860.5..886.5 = 876.5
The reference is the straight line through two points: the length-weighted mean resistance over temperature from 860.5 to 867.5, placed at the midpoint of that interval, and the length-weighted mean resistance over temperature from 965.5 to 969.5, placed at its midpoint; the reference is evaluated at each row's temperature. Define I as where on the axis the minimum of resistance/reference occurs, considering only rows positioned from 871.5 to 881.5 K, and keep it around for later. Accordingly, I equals 872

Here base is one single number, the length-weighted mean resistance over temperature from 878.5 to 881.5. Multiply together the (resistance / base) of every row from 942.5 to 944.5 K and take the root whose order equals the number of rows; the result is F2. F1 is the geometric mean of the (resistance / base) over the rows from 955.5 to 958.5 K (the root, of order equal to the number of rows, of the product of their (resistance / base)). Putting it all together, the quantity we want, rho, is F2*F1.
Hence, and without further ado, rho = 1.17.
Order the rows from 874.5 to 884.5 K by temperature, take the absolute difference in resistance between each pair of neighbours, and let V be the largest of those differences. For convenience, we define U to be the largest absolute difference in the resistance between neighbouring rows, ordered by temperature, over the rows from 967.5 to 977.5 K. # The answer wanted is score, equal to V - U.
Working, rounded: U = 3.1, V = 3.5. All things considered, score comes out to 0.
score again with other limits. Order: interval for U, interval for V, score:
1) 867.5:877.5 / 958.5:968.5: -5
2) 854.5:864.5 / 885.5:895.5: -1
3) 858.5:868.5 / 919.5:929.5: 2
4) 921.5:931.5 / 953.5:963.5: -4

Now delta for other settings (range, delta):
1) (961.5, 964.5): 240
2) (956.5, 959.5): 10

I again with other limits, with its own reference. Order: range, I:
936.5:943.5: 939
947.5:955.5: 955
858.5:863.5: 860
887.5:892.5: 889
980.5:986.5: 983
